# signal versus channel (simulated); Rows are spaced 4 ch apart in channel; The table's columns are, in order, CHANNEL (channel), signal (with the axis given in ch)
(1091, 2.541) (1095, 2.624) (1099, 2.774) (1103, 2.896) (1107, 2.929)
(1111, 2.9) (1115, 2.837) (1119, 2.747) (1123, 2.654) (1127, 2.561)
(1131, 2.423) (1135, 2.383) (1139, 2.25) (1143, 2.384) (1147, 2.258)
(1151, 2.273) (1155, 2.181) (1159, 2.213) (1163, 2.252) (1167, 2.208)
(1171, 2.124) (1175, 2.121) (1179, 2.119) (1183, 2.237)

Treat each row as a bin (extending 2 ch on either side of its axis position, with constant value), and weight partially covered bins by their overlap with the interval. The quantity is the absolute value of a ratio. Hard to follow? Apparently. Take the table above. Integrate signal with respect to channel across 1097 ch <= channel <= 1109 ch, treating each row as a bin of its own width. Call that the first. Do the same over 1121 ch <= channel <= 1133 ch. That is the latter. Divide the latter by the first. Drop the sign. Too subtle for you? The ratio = 0.89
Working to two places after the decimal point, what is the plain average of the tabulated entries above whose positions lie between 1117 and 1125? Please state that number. 2.70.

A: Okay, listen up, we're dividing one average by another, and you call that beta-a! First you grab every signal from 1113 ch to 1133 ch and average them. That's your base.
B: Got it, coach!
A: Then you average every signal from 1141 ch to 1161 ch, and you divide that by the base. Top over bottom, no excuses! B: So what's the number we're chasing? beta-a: 0.86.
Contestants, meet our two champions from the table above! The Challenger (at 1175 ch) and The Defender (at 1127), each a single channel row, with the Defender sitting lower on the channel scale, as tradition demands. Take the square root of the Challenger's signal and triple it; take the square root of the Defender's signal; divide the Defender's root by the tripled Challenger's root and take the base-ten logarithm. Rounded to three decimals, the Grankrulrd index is -0.436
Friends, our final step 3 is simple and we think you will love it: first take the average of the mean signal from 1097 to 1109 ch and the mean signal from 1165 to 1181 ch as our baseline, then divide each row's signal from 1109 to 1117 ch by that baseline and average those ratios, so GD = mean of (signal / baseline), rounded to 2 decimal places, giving 1.15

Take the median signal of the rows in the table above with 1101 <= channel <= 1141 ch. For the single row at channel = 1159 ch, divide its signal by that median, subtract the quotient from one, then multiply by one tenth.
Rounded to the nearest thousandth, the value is 0.018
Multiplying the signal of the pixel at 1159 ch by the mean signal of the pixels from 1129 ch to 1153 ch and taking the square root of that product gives 2.27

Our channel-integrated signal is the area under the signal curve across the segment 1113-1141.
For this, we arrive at 71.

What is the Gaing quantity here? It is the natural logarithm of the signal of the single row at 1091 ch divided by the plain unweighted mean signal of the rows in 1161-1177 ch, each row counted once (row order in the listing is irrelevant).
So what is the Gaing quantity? 0.15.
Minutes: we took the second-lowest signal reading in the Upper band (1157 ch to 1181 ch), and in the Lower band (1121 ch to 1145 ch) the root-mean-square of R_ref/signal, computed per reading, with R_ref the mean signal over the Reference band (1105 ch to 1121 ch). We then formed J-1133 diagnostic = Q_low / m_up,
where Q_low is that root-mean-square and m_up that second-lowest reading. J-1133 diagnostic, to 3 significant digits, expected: 0.553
